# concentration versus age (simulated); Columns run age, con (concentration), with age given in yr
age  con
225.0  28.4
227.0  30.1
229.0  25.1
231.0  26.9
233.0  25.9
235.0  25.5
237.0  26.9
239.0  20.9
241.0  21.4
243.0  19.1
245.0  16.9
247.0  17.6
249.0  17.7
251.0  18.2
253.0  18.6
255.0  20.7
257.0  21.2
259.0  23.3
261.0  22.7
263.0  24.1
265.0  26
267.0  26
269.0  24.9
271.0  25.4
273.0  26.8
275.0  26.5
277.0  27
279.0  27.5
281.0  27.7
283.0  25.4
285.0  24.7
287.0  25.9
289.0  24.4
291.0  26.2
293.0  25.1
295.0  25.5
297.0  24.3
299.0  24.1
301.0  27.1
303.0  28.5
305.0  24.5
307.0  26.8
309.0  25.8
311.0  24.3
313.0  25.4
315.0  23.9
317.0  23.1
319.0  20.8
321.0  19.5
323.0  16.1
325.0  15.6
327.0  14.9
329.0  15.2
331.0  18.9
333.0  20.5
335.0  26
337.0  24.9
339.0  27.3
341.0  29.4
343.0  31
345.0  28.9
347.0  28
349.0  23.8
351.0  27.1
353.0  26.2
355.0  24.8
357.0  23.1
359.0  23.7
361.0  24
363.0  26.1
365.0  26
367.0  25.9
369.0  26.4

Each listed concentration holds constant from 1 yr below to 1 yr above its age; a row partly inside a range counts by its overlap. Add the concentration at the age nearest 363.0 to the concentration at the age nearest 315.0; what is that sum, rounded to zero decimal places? 50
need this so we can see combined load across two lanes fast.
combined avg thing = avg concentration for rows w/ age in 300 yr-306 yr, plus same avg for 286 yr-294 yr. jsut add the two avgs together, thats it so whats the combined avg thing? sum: 52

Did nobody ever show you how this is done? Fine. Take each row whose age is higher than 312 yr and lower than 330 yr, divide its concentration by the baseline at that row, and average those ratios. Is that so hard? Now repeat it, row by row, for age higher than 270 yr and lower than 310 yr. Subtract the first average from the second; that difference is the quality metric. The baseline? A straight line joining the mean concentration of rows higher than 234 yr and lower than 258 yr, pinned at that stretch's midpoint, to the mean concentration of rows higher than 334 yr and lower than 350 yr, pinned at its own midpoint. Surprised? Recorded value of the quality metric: 0.35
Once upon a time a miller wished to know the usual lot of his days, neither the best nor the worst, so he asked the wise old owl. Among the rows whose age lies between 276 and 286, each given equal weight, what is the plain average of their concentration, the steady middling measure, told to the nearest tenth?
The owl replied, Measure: 26.5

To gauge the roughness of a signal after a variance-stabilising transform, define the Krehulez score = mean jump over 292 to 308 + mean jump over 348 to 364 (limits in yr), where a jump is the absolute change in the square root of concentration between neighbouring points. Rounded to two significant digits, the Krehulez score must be 0.32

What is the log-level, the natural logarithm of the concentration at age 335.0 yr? 3.26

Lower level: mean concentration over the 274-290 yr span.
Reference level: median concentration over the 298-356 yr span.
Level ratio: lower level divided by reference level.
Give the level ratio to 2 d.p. 1.05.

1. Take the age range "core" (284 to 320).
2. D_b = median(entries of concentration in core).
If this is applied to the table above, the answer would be 24.9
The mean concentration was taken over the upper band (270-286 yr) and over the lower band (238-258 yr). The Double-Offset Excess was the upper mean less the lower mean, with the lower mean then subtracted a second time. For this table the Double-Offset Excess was -12.1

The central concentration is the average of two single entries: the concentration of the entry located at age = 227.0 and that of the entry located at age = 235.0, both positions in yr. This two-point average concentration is 27.8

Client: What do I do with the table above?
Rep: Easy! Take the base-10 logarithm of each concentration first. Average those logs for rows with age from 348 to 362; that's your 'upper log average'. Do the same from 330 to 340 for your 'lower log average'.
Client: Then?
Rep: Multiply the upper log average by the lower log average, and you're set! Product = 1.90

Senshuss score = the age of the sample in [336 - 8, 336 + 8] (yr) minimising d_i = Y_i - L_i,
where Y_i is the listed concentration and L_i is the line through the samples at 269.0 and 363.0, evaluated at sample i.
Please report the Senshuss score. 329.0 yr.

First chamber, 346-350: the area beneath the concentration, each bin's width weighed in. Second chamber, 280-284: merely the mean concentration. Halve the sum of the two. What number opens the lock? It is 65.1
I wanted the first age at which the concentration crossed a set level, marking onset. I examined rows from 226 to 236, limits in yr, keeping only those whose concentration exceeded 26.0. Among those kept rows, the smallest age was 227.0 yr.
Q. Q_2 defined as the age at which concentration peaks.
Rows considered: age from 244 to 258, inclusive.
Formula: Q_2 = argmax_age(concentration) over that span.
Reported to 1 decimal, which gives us 257.0 yr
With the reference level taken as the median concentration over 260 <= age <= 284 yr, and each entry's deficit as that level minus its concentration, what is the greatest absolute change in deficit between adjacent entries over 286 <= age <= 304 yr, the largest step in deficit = 3.0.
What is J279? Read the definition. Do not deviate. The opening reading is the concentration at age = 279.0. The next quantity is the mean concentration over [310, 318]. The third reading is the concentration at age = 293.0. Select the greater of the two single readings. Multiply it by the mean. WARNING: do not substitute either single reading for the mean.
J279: 665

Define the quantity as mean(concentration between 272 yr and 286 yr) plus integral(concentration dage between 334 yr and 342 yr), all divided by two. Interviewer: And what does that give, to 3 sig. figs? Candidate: 121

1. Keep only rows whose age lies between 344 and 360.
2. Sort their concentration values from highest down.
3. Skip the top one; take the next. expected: 28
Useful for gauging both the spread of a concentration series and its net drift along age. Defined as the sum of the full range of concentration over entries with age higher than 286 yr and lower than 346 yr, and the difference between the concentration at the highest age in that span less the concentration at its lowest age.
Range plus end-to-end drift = 19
